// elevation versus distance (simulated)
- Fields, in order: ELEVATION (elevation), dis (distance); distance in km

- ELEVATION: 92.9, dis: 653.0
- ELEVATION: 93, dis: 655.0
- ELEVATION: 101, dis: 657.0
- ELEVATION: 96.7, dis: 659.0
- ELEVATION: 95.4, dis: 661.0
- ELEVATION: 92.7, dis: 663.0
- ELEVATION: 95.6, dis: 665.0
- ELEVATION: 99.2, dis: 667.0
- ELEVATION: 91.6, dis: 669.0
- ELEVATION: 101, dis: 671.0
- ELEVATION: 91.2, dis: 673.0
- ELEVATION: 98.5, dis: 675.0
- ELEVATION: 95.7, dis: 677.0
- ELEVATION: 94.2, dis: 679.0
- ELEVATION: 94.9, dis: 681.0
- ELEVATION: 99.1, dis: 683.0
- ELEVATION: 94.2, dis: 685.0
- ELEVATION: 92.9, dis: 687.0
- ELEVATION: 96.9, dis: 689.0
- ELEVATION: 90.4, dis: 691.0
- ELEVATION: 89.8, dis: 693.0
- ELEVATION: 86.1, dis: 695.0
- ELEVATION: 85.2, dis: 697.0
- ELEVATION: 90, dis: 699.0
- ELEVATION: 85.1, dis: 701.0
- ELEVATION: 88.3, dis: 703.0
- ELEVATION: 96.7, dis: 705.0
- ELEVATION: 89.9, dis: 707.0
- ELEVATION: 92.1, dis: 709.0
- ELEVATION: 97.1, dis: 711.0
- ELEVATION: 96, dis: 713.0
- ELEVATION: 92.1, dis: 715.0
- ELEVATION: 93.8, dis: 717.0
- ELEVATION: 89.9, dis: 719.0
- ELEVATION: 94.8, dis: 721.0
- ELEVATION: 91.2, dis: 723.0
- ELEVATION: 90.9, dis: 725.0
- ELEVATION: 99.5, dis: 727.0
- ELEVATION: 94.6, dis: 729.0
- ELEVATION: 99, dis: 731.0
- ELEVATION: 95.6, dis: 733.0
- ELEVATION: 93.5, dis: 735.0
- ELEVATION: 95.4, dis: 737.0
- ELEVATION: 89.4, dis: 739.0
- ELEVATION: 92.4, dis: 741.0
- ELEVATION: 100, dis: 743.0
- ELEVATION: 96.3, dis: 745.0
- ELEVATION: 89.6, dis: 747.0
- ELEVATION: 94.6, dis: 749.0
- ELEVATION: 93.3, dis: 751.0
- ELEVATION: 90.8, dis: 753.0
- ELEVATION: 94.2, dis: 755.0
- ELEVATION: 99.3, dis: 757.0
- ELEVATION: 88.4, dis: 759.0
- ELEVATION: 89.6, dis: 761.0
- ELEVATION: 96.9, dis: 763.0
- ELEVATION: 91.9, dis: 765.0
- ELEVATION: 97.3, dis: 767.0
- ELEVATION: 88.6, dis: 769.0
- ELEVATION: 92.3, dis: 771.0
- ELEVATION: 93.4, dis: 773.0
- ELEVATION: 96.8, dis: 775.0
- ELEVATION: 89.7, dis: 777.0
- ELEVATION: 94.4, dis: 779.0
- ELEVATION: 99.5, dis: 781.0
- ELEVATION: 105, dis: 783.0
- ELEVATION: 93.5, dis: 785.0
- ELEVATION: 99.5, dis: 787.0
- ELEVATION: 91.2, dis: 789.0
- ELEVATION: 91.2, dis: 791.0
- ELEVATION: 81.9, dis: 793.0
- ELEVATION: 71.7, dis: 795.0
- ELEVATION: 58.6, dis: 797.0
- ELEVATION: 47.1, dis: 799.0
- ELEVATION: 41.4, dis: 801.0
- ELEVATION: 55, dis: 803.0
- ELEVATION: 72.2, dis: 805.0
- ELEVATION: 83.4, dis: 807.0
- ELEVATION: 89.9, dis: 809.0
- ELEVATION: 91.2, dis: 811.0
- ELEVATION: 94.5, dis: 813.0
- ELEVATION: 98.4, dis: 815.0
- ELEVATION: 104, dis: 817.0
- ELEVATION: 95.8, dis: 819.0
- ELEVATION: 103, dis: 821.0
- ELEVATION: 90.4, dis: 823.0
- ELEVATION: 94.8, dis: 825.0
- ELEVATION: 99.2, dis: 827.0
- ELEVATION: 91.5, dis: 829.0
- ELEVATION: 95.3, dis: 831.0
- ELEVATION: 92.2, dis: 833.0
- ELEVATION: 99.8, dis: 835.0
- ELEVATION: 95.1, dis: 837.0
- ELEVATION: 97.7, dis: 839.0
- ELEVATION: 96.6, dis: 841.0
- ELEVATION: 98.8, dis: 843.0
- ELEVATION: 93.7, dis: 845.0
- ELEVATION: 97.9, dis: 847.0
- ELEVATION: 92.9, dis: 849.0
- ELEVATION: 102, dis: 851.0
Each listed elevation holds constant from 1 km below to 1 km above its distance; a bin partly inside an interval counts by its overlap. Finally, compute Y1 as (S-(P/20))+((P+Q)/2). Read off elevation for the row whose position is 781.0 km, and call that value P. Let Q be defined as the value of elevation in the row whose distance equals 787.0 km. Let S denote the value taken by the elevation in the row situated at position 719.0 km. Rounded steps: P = 99.5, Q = 99.5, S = 89.9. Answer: 184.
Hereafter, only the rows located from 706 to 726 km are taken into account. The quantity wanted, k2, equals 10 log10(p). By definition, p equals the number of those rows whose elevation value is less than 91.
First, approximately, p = 3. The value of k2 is 5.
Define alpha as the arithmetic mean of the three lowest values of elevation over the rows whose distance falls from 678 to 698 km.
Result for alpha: 87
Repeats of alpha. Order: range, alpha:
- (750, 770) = 89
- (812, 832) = 92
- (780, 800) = 59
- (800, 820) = 56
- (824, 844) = 93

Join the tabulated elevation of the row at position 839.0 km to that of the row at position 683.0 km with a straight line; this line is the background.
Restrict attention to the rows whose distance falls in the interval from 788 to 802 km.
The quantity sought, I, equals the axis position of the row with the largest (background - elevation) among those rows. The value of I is 801.0 km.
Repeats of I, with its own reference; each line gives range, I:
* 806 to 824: 807.0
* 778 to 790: 789.0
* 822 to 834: 823.0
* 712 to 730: 719.0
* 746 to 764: 759.0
